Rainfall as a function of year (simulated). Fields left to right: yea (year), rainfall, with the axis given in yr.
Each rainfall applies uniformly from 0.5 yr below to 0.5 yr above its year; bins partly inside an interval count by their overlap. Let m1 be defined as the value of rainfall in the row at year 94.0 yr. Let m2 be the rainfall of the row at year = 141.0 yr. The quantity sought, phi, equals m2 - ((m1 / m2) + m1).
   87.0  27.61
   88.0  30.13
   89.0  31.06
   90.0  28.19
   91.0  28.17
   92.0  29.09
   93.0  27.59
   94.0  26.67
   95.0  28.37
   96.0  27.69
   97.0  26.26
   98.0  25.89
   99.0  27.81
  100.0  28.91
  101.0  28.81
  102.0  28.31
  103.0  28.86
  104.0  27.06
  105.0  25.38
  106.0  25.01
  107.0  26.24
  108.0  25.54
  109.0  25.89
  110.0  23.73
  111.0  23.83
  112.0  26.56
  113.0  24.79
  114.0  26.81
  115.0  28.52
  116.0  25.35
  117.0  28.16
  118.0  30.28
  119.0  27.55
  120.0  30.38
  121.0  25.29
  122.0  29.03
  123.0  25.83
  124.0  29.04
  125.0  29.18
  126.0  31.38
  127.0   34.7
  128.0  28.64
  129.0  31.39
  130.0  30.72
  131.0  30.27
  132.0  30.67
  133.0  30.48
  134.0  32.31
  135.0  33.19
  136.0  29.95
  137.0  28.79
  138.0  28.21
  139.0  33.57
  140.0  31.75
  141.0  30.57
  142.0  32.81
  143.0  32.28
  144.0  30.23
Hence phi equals 3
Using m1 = 26.67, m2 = 30.57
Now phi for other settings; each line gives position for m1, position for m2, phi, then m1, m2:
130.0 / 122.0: -3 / 30.72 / 29.03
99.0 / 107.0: -3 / 27.81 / 26.24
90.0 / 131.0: 1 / 28.19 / 30.27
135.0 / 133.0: -4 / 33.19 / 30.48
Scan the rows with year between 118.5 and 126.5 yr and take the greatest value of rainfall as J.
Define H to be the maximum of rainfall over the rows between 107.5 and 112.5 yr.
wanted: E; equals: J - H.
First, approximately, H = 26.56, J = 31.38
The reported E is 4.8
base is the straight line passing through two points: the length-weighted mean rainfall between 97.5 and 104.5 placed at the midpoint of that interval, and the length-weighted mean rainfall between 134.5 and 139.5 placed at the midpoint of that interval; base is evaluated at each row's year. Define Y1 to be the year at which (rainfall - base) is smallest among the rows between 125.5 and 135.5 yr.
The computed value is 128.0 yr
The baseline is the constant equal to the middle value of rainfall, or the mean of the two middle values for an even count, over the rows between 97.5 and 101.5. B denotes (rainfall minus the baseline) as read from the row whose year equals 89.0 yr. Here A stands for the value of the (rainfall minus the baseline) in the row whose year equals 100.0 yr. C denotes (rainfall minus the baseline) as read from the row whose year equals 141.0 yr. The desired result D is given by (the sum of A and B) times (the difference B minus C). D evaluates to 2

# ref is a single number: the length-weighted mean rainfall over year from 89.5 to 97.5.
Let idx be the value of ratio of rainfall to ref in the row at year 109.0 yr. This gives 0.93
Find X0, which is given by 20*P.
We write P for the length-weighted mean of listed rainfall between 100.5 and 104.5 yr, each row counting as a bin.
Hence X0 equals 565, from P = 28.3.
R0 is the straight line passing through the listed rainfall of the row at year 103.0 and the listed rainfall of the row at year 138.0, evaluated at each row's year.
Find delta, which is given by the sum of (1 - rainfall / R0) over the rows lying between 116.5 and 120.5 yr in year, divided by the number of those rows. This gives -0.02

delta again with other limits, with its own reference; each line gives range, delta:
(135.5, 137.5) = -0.04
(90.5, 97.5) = 0.05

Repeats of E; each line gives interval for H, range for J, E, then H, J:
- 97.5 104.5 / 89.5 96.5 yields 0.2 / 28.91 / 29.09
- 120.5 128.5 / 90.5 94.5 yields -5.6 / 34.7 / 29.09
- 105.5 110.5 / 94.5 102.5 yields 2.7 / 26.24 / 28.91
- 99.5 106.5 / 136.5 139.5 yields 4.7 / 28.91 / 33.57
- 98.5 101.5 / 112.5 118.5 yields 1.4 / 28.91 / 30.28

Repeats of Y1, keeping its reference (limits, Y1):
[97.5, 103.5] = 98.0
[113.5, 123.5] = 121.0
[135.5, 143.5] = 138.0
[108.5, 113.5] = 110.0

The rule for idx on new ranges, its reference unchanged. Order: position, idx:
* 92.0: 1.05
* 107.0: 0.95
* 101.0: 1.04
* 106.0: 0.90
